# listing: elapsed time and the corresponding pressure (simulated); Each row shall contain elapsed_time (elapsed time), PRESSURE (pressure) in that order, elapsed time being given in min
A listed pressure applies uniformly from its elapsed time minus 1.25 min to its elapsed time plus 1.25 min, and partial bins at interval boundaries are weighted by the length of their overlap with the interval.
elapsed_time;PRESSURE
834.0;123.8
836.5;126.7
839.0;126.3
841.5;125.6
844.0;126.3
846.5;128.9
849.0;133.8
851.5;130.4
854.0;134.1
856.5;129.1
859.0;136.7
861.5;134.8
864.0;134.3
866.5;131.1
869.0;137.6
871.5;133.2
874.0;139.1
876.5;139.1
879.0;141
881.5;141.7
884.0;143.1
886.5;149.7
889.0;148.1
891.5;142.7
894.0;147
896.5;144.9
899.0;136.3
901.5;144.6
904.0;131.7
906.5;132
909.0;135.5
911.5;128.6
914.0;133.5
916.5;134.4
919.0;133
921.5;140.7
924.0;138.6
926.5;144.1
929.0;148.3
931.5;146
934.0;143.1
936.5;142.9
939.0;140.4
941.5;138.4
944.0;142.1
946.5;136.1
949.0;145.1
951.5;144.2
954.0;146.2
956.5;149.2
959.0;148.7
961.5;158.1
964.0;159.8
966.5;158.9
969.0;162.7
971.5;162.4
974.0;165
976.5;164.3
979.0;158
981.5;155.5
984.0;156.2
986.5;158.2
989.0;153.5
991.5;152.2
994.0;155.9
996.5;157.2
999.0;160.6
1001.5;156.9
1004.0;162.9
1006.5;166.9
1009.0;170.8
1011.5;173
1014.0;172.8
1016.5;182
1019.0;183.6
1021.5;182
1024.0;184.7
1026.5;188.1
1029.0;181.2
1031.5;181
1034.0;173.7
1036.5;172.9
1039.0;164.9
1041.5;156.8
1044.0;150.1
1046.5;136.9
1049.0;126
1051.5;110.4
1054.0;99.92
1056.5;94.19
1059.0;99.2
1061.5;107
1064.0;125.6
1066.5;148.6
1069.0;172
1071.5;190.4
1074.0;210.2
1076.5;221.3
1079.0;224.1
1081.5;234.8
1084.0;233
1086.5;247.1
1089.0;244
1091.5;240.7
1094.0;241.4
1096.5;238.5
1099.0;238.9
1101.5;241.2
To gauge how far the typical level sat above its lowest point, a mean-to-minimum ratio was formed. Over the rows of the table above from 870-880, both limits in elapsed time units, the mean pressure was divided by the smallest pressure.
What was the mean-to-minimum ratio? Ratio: 1.04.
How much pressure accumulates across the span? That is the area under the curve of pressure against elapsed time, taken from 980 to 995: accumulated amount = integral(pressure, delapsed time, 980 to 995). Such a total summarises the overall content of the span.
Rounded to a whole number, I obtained 2329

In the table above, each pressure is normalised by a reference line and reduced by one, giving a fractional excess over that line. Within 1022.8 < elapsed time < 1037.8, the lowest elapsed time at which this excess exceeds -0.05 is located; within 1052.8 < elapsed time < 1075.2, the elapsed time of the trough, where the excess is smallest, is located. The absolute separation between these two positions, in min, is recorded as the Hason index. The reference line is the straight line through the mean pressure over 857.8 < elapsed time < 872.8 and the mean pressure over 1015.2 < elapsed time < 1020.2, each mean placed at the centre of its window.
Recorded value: 32.5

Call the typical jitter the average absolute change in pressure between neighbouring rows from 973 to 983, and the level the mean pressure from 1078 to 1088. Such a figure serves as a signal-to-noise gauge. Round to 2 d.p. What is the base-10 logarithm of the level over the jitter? 1.87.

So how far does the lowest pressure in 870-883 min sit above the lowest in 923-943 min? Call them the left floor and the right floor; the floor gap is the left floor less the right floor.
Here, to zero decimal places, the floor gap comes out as -5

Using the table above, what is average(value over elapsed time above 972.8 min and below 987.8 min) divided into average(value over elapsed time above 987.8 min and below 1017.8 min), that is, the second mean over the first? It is 1.03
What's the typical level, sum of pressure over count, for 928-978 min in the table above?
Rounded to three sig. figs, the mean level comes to 150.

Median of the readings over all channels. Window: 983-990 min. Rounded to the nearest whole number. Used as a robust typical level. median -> 156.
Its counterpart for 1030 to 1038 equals 174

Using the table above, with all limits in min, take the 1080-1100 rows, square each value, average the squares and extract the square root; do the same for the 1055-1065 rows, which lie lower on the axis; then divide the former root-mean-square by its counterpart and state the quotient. 2.2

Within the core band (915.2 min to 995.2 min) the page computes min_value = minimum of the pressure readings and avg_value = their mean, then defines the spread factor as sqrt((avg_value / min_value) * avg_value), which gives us 13.0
